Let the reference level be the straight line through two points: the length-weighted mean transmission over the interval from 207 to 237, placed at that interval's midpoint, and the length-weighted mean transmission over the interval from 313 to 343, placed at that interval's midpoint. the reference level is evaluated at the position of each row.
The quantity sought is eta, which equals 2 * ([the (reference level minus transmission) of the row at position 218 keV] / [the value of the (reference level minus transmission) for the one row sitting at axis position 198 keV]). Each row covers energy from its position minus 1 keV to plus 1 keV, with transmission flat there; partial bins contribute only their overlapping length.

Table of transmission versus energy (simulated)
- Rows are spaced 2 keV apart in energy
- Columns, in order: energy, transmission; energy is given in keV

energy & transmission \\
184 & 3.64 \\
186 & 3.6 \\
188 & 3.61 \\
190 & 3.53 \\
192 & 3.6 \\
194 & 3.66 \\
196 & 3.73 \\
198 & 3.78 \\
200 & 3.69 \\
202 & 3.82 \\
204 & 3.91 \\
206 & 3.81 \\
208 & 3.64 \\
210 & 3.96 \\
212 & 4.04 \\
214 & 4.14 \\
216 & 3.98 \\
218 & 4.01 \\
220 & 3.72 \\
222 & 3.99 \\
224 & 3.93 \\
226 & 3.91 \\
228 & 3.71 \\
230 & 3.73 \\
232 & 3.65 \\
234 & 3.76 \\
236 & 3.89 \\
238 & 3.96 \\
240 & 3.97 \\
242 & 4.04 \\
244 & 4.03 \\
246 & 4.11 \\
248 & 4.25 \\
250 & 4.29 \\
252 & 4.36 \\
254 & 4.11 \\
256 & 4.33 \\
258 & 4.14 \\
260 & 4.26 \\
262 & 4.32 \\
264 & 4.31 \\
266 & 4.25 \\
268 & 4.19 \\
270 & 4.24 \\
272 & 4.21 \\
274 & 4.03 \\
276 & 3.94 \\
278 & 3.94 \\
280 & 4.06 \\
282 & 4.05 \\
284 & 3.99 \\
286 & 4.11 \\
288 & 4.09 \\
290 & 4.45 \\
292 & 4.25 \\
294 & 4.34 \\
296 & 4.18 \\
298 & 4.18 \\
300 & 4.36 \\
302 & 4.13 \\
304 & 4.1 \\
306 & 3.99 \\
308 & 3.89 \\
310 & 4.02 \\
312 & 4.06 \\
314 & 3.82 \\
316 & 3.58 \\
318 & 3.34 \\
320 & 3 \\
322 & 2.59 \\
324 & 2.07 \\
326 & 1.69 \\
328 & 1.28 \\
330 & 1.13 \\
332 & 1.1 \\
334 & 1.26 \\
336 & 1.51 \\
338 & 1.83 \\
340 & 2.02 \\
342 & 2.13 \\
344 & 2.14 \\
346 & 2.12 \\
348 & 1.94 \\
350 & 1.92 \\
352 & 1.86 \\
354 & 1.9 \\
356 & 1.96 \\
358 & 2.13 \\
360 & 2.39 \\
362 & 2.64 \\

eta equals -0.3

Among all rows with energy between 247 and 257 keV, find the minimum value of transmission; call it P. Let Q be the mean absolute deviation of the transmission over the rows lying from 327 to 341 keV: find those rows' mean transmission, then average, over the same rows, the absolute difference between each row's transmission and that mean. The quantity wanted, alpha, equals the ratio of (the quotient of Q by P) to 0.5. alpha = 0.14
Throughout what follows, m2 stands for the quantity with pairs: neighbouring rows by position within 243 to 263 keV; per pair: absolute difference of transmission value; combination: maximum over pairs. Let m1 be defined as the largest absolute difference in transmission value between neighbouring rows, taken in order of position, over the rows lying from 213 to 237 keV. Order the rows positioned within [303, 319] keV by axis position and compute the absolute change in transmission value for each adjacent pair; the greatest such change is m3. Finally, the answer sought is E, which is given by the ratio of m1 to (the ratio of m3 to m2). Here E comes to 0.302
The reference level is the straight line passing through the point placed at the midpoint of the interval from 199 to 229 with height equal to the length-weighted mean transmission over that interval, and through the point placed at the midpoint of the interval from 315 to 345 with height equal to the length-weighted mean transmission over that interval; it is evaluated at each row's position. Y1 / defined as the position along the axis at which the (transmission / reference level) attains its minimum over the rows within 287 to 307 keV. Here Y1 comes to 288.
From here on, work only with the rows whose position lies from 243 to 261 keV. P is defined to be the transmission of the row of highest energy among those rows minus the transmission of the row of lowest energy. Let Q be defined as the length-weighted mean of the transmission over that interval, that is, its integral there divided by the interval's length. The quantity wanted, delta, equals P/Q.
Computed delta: 0.05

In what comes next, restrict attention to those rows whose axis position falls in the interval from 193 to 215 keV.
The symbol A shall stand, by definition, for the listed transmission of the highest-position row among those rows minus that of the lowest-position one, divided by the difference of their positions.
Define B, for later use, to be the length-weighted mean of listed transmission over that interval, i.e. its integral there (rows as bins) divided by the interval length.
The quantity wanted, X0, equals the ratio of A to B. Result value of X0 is 0.006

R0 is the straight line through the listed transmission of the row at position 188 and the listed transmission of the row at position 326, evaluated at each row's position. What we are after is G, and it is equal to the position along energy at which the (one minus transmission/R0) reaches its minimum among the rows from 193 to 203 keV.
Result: 202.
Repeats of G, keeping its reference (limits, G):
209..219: 214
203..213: 212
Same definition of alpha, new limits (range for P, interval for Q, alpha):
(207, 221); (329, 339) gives 0.13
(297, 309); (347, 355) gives 0.01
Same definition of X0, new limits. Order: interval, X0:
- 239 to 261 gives 0.003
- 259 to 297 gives -0.001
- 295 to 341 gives -0.017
